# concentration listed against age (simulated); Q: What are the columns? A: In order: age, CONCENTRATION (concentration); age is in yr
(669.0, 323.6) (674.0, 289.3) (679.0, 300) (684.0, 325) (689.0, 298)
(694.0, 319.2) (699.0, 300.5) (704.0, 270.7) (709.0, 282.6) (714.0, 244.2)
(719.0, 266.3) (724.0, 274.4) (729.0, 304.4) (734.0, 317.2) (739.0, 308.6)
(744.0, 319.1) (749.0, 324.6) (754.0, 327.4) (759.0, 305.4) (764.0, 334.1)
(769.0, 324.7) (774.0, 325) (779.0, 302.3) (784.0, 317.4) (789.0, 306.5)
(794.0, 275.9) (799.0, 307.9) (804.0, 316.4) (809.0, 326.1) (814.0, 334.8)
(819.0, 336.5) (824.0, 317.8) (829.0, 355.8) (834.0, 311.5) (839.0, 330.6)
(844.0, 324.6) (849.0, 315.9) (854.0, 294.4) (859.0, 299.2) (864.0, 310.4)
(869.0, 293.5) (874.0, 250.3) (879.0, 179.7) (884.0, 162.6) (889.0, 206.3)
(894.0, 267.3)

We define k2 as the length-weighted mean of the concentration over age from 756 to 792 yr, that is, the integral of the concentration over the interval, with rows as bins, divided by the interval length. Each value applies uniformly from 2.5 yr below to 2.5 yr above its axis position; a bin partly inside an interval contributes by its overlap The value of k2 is 316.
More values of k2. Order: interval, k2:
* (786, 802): 298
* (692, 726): 279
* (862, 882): 255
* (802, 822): 328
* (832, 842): 322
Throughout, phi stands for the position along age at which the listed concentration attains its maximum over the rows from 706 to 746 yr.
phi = 744.0 yr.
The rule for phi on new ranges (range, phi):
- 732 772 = 764.0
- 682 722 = 684.0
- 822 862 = 829.0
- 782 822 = 819.0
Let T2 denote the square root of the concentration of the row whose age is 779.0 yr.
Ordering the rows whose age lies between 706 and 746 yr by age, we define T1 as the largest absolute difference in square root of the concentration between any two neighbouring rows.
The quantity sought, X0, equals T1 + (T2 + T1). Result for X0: 19.8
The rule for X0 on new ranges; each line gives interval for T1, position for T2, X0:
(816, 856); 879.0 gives 15.8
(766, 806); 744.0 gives 19.7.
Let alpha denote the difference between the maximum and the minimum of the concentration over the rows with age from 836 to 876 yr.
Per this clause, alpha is 80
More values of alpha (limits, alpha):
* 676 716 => 81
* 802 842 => 44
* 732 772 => 29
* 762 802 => 58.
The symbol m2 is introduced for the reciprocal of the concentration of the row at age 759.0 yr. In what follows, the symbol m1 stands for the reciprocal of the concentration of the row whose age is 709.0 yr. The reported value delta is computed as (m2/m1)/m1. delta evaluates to 262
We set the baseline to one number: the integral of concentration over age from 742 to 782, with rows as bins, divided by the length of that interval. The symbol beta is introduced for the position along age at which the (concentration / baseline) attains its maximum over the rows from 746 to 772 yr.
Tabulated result 764.0 yr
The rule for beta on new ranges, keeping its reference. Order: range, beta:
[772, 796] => 774.0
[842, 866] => 844.0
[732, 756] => 754.0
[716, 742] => 734.0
